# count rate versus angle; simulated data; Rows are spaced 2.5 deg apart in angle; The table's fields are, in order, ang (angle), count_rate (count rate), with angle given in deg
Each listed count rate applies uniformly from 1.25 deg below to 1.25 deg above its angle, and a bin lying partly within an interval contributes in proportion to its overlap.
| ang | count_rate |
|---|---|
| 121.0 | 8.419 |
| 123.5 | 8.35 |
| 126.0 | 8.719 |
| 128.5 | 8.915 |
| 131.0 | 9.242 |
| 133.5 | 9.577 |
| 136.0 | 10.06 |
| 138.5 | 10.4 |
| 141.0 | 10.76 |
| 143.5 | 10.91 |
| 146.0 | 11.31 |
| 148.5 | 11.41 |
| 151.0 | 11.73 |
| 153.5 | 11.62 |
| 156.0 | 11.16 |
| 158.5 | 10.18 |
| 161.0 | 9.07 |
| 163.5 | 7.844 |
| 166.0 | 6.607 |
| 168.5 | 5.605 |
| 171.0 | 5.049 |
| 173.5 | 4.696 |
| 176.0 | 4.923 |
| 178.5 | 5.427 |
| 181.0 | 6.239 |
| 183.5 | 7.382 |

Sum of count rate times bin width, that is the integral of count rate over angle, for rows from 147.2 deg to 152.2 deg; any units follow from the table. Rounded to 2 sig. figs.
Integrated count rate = 58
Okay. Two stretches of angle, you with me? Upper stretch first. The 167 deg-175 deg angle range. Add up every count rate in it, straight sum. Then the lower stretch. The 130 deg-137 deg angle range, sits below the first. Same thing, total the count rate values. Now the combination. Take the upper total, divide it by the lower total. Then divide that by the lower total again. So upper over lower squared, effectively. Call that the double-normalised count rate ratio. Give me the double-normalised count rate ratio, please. 0.018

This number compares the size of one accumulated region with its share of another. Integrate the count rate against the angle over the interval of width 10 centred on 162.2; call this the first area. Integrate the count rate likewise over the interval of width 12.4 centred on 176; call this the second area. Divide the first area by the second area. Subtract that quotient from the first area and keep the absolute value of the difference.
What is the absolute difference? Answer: 83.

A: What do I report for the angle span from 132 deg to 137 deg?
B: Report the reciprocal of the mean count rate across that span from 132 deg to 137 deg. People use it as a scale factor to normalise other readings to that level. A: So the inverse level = 0.102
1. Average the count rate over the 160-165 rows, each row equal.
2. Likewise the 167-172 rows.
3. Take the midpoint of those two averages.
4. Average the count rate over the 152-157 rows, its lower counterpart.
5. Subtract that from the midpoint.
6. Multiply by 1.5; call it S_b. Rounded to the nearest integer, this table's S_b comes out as -7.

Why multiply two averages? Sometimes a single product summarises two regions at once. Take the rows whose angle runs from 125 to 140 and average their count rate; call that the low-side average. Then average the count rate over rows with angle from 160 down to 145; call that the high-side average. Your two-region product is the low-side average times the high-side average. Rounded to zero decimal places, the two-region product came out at 107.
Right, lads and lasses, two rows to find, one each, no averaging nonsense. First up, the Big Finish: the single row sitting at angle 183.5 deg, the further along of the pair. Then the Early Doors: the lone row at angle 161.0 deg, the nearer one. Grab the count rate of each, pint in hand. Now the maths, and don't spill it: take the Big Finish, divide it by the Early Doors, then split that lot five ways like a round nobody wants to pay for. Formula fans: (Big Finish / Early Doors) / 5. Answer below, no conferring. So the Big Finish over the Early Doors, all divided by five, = 0.163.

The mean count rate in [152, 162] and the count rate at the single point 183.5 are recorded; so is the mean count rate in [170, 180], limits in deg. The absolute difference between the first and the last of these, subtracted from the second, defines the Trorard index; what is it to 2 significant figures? 1.9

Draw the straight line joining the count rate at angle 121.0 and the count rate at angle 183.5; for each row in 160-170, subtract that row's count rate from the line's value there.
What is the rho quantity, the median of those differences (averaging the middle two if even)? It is 0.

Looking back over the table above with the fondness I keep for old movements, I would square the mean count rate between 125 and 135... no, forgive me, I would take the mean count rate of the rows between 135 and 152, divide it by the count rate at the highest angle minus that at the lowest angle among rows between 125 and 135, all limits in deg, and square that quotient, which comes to 163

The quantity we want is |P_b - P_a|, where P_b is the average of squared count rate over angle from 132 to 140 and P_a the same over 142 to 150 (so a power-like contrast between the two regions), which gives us 25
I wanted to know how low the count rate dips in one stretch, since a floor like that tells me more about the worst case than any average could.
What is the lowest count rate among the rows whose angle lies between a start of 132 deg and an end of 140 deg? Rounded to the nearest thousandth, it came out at 9.577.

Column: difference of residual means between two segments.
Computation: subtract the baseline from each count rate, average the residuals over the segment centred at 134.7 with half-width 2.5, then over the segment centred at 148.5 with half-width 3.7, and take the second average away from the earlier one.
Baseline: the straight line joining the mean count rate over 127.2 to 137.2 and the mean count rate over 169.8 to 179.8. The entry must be -3.1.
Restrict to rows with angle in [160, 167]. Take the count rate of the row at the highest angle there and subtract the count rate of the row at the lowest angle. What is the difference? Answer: -2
